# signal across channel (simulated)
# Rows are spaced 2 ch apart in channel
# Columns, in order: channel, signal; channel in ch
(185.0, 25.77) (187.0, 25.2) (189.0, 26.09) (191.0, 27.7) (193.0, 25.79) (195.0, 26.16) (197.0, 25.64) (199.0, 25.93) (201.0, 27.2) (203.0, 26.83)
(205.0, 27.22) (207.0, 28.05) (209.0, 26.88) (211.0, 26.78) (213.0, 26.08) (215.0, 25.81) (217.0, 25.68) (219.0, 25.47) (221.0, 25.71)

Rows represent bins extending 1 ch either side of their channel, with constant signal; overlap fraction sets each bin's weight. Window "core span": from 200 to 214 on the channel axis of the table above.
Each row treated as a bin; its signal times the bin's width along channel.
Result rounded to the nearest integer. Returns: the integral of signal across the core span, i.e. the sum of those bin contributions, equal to 378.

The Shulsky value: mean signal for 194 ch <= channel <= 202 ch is 26.2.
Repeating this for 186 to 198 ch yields 26.1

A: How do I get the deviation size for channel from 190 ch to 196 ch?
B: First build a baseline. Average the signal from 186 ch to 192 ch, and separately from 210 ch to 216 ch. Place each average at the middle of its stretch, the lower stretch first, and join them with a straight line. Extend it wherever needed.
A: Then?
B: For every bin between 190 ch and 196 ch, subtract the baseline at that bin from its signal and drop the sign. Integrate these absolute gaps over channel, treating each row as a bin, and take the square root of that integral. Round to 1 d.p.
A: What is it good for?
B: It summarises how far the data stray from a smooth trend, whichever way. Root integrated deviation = 2.0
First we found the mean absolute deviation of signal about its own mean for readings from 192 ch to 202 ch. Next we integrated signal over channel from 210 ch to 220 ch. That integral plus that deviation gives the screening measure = 260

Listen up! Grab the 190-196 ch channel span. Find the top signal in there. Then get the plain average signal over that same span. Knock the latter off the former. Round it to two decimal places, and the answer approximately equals 1.15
